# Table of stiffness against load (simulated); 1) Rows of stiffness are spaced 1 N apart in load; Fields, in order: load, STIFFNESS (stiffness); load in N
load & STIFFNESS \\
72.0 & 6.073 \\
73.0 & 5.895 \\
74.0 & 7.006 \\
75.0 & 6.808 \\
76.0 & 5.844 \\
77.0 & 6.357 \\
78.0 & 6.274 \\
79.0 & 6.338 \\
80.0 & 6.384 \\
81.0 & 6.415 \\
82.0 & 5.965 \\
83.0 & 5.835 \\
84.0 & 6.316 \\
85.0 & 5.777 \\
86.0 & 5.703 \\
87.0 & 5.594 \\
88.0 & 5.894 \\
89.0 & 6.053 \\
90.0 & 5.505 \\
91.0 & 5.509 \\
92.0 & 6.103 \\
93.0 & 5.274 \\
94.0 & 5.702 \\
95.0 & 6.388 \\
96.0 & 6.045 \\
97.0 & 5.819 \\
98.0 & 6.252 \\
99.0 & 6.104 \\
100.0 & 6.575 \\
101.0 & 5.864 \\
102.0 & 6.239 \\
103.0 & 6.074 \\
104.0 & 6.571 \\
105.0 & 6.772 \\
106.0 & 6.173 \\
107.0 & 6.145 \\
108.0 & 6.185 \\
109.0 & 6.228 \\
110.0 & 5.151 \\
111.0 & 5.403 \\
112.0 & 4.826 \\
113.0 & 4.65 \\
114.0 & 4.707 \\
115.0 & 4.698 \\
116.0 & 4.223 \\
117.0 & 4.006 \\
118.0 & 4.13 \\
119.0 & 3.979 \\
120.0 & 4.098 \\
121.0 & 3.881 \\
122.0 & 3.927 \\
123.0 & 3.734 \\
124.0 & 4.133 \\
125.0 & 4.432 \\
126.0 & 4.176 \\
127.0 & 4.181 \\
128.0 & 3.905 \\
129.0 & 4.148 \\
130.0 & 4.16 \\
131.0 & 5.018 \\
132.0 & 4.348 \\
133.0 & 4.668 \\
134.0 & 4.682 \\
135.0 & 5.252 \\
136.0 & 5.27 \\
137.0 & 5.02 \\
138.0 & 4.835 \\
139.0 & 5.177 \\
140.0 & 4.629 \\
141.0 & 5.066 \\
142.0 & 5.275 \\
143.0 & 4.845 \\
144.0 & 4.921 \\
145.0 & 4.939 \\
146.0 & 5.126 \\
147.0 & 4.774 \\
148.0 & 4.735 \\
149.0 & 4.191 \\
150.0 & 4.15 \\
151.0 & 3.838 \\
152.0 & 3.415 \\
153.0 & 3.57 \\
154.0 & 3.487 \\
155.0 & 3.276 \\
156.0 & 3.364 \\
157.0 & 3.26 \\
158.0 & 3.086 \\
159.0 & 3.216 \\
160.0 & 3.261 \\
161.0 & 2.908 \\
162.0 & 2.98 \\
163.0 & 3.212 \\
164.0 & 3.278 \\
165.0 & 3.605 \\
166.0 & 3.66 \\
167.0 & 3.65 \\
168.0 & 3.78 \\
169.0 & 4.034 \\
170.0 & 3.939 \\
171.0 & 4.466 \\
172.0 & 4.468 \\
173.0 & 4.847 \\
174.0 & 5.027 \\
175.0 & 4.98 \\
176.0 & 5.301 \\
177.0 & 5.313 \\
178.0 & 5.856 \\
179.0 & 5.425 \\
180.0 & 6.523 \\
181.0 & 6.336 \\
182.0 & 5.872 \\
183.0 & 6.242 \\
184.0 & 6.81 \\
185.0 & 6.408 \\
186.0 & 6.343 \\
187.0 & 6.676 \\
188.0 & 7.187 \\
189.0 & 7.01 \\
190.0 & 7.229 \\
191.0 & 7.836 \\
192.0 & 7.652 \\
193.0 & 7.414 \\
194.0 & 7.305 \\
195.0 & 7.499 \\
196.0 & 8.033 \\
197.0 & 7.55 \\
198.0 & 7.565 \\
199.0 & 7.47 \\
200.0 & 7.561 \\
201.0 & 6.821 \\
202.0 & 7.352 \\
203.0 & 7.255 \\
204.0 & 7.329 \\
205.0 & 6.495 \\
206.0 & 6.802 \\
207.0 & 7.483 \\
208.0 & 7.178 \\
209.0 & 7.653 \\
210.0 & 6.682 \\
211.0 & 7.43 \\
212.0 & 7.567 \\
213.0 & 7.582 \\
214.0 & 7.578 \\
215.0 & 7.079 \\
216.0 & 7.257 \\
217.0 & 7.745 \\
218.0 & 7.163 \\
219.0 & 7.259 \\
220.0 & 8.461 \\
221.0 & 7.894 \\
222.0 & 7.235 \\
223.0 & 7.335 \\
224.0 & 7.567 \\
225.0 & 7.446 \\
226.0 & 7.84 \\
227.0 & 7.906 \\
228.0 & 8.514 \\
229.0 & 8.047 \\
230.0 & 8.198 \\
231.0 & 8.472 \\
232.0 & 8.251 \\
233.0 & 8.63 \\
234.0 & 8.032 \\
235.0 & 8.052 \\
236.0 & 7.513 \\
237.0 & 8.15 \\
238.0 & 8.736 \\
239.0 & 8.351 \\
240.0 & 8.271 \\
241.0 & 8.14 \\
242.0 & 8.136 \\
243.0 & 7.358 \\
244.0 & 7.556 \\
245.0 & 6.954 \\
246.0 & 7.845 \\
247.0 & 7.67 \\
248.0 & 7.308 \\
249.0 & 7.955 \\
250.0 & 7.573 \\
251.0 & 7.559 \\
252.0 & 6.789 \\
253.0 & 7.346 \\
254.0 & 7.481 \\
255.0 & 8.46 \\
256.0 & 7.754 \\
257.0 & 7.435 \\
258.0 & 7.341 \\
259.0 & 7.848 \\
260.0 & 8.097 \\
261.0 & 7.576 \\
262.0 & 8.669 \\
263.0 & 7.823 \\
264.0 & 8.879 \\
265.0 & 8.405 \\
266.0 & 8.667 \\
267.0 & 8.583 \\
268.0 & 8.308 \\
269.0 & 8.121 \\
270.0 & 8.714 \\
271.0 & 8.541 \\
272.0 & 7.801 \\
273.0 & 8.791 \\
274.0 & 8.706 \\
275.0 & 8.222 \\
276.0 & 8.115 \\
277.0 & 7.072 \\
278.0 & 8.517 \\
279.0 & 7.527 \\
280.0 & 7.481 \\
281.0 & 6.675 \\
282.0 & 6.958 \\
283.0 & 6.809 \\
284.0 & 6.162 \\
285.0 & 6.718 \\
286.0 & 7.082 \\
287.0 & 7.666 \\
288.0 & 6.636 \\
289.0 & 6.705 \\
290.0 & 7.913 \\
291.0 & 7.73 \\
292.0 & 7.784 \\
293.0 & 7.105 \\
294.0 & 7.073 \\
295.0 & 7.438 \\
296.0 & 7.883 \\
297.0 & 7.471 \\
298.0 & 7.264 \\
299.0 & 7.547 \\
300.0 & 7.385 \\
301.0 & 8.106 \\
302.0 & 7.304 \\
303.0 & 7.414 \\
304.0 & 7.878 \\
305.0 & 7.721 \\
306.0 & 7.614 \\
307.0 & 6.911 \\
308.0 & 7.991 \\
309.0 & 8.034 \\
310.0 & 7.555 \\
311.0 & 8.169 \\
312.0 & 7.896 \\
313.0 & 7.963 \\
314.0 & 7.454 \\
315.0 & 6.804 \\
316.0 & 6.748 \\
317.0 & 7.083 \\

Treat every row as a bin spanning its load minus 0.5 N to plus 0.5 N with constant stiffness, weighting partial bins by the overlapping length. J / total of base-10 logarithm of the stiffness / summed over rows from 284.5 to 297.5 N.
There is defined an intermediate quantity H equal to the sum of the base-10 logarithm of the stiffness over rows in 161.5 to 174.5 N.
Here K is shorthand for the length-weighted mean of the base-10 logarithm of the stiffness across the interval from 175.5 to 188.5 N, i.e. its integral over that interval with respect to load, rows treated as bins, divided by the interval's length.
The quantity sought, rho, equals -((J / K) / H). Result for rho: -1.9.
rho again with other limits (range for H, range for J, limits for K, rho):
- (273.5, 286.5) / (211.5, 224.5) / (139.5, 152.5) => -1.5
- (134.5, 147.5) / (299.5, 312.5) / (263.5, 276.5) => -1.4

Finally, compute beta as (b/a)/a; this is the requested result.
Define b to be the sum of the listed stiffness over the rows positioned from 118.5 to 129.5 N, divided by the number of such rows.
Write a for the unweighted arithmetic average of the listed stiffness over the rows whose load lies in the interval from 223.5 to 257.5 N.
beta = 0.07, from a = 7.9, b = 4.1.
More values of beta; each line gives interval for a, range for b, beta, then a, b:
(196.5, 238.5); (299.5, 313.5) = 0.13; 7.6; 7.7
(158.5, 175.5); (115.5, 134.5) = 0.28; 3.8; 4.2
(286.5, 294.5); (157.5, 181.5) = 0.08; 7.3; 4.3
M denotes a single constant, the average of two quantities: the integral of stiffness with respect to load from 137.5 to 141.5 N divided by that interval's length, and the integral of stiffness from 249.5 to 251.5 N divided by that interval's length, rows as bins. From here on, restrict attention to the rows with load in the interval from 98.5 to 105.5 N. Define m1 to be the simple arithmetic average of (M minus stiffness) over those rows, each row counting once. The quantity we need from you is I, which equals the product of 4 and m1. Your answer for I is -0.3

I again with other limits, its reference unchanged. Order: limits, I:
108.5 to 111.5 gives 2.6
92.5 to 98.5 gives 1.3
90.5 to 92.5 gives 1.8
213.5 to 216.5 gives -4.2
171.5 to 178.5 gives 4.5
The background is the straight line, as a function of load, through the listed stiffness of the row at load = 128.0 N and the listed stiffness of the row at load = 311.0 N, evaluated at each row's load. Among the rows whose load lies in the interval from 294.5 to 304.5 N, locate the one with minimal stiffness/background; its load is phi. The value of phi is 302.0 N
